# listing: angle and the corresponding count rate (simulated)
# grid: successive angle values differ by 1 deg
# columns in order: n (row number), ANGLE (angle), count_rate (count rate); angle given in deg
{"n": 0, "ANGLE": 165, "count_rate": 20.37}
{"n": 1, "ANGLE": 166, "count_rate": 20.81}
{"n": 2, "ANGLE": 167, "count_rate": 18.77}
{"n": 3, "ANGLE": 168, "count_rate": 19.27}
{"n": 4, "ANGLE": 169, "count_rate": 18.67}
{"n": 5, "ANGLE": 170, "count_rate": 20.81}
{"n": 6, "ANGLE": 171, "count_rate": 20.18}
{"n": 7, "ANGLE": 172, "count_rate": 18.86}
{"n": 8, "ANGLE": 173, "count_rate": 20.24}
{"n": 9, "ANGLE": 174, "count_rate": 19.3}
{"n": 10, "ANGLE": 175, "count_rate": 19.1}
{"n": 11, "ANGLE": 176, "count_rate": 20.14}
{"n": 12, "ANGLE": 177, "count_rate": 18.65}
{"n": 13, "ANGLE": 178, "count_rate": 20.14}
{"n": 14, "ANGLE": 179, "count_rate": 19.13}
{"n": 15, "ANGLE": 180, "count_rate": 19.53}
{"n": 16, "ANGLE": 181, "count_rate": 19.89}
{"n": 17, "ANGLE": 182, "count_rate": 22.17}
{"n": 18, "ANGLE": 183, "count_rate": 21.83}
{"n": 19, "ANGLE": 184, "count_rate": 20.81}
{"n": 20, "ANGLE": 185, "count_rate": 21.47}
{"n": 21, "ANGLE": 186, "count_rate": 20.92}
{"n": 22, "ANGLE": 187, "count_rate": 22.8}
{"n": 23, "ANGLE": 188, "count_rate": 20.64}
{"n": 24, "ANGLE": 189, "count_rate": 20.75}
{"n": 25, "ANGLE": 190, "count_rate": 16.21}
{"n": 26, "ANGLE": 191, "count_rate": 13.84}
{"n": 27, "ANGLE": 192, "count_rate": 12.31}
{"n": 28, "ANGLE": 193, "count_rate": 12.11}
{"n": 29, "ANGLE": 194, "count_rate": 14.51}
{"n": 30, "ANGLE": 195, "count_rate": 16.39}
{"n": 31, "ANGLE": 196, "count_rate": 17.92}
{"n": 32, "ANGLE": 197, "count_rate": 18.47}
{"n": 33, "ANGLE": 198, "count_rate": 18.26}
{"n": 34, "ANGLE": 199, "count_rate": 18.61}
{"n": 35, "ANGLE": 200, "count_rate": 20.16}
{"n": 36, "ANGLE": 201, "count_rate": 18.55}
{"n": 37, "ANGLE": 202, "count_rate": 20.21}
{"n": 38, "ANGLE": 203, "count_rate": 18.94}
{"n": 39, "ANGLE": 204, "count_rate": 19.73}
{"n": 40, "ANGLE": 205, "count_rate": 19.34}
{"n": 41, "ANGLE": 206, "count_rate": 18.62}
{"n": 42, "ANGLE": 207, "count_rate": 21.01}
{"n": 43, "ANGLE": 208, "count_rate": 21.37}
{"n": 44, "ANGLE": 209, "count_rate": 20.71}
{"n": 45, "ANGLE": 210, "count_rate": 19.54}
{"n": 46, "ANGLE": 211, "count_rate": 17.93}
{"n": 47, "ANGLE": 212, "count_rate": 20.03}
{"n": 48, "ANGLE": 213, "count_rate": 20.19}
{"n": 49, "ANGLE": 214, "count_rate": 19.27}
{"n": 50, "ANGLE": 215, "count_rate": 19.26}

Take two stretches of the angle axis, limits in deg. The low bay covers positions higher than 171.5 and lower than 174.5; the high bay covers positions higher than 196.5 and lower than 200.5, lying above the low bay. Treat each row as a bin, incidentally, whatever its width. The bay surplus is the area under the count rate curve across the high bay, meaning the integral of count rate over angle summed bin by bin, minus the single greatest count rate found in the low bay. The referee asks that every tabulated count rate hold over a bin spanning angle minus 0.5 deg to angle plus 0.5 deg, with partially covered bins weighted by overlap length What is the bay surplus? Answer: 55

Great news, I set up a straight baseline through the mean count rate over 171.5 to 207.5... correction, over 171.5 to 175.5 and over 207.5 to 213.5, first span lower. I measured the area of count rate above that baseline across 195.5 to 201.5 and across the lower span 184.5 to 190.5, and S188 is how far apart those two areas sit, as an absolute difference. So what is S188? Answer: 11.9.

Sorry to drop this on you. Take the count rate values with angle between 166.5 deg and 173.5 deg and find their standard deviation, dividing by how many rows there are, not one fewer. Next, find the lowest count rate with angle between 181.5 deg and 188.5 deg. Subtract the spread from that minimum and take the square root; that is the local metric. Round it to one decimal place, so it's 4.5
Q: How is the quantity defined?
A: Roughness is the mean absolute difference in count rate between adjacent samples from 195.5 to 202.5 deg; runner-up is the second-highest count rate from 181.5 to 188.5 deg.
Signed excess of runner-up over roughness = 21.2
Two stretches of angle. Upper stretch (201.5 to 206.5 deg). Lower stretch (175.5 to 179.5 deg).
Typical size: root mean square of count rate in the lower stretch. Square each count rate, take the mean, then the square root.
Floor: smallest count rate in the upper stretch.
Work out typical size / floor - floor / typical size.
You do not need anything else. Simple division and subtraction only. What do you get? 0.10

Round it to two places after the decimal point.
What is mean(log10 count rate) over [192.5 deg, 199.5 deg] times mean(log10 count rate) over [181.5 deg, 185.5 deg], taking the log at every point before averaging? 1.62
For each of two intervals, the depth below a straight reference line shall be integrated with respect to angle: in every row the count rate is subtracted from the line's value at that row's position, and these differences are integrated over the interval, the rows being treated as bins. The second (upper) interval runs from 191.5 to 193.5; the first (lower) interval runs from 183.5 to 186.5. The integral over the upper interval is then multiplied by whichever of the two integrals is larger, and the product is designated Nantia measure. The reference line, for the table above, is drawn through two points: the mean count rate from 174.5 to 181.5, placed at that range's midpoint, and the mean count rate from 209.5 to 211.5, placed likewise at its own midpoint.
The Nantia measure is 193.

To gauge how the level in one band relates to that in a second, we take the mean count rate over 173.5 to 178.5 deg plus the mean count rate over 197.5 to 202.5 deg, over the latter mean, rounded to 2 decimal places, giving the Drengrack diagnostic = 2.02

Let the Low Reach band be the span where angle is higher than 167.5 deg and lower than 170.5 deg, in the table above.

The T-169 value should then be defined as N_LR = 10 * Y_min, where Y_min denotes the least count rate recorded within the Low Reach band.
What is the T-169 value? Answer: 187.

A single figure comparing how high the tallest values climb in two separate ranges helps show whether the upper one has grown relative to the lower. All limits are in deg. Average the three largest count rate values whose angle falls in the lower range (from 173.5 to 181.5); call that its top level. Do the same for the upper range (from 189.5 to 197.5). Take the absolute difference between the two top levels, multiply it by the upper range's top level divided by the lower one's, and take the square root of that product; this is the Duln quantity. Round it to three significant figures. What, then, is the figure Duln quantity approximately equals 1.47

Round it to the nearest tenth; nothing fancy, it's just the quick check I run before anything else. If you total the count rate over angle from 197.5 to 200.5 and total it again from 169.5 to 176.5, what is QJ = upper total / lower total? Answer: 0.4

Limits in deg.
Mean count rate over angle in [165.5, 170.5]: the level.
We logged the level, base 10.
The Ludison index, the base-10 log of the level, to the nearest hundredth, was 1.29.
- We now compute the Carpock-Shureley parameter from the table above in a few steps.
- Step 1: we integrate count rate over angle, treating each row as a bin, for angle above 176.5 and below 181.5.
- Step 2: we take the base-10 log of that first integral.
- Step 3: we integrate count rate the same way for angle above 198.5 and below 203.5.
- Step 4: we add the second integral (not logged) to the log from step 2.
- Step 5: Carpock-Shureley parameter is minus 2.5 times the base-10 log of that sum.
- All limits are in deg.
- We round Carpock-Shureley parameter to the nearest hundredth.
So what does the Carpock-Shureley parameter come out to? -4.98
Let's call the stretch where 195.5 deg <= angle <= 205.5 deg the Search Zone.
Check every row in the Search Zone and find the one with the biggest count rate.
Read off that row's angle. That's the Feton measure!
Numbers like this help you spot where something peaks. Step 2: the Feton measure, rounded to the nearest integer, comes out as 202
